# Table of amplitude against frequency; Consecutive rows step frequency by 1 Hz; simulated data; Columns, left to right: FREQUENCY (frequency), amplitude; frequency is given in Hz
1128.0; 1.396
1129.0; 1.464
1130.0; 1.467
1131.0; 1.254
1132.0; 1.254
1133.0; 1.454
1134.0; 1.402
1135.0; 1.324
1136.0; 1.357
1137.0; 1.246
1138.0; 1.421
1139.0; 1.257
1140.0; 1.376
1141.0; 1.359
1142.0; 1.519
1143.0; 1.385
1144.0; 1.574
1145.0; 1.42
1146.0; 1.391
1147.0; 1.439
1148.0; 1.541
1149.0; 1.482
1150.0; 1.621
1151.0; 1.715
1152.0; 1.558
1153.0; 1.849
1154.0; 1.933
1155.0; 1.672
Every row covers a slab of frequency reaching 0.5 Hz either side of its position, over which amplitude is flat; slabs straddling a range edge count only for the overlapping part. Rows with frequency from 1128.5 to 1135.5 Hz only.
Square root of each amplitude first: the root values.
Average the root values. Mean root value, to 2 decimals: 1.17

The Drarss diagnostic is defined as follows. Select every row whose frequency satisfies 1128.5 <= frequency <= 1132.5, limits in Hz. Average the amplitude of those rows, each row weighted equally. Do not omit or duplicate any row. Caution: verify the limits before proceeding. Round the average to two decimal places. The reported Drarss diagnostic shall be 1.36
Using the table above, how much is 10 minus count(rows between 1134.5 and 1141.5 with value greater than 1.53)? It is 10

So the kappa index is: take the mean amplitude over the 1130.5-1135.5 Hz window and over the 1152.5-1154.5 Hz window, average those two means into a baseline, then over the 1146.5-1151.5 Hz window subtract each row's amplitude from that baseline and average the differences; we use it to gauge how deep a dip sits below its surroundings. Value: 0.05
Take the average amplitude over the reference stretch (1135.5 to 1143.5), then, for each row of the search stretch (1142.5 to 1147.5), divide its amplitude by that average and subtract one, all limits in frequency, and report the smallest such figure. 0.015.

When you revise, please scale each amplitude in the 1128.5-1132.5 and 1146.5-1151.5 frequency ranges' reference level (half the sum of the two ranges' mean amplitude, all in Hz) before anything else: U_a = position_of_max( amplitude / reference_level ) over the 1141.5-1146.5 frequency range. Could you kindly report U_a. 1144.0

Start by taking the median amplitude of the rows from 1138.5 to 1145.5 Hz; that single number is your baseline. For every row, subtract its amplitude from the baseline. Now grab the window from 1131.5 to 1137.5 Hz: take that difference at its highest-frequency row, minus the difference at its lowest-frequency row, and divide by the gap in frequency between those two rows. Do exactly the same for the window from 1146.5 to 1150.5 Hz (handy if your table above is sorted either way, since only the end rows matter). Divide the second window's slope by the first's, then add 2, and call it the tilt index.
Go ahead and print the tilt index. -36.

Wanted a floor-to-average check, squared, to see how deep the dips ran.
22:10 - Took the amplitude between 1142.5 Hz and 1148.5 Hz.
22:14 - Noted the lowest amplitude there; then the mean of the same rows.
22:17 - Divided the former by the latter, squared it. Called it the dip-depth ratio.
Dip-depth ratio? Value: 0.90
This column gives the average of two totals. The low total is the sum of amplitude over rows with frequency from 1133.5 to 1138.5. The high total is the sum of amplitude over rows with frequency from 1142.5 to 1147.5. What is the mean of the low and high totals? 6.98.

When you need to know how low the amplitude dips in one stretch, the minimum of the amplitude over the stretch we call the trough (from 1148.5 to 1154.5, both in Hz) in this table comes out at 1.482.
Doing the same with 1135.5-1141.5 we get 1.246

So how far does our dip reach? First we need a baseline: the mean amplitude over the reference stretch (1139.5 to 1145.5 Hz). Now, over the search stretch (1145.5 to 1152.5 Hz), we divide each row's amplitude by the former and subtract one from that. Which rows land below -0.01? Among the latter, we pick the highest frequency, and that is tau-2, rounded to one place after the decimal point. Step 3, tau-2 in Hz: 1146.0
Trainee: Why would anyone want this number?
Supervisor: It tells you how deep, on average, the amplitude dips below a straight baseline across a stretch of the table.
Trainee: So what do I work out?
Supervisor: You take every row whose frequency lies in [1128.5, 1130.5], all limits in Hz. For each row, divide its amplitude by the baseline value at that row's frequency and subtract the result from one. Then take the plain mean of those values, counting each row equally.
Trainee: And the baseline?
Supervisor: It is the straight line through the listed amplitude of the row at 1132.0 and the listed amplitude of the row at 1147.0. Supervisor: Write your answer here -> -0.20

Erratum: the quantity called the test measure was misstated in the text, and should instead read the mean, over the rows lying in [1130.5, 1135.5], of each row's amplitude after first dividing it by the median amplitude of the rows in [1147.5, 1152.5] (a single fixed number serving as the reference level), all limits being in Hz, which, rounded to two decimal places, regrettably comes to 0.86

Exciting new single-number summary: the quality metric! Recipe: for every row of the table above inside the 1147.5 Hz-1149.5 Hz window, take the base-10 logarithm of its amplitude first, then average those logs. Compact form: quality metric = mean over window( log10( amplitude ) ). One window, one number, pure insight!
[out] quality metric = 0.179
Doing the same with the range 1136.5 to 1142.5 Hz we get 0.133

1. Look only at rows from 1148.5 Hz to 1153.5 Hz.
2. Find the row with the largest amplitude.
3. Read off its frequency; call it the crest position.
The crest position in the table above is 1153.0 Hz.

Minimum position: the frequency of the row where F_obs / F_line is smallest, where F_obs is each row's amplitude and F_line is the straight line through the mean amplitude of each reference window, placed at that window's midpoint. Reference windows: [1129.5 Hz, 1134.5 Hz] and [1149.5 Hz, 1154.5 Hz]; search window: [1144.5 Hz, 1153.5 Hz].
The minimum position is 1146.0 Hz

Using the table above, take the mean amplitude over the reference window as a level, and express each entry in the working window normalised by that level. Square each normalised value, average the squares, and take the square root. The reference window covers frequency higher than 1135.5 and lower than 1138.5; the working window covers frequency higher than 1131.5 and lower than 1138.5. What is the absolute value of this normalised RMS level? 1.01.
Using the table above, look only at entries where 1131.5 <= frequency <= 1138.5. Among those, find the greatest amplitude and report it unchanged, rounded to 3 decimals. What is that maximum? 1.454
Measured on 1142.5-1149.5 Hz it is 1.574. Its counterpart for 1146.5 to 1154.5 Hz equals 1.933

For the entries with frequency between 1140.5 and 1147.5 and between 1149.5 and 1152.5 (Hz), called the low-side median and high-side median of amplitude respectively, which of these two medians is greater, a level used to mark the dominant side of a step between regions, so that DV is 1.62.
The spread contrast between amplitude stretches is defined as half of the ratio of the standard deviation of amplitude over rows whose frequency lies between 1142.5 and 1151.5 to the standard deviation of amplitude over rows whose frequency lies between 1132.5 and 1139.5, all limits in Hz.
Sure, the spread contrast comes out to 0.7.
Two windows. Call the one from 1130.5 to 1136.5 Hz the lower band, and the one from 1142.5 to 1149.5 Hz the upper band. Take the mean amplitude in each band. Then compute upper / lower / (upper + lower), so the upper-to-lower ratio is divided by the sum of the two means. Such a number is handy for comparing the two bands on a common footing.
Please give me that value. 0.389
